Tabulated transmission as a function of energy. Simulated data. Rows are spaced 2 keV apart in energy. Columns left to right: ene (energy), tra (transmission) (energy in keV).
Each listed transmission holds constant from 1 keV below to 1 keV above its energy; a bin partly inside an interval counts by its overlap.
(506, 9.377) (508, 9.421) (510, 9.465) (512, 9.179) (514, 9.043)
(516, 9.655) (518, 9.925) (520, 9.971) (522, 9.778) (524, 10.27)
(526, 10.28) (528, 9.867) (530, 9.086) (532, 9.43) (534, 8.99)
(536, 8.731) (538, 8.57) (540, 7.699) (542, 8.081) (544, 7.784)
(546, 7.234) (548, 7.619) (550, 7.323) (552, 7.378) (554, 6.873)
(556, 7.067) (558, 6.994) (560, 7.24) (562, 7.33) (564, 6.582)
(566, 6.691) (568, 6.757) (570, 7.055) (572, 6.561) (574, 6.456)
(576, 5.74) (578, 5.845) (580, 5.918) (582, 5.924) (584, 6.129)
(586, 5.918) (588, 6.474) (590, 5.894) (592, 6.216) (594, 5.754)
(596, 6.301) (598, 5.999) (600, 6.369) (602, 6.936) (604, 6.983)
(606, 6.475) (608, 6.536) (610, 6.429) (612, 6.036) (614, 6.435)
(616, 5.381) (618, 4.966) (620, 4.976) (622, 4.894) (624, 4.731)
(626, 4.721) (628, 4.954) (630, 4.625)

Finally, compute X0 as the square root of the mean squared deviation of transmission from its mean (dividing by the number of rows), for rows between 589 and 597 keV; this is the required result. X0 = 0.22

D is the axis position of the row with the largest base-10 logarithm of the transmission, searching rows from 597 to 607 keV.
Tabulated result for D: 604 keV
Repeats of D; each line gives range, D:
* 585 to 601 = 588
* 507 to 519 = 518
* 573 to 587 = 574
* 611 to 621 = 614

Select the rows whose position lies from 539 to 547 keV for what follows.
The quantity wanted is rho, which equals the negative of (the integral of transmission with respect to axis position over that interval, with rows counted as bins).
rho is -62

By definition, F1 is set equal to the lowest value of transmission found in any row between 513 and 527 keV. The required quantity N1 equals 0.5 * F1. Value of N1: 4.5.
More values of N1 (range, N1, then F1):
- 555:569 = 3.3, 6.582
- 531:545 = 3.8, 7.699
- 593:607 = 2.9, 5.754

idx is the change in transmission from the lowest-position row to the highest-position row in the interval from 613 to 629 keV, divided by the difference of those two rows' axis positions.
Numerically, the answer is -0.11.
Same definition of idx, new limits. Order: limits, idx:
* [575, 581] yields 0.04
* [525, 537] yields -0.15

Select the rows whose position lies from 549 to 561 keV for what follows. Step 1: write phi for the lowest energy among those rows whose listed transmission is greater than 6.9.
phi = 550 keV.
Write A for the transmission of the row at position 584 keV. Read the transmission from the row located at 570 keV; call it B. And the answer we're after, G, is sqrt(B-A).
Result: 0.96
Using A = 6.129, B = 7.055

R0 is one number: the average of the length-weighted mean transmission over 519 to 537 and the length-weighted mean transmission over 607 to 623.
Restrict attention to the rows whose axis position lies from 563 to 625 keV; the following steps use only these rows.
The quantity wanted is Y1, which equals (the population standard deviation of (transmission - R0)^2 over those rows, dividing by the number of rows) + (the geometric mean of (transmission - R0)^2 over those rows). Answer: 4.2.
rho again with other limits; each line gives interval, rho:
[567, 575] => -54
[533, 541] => -68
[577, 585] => -48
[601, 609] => -54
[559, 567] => -56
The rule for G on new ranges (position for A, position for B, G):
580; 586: 0.00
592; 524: 2.01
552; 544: 0.64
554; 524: 1.84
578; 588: 0.79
